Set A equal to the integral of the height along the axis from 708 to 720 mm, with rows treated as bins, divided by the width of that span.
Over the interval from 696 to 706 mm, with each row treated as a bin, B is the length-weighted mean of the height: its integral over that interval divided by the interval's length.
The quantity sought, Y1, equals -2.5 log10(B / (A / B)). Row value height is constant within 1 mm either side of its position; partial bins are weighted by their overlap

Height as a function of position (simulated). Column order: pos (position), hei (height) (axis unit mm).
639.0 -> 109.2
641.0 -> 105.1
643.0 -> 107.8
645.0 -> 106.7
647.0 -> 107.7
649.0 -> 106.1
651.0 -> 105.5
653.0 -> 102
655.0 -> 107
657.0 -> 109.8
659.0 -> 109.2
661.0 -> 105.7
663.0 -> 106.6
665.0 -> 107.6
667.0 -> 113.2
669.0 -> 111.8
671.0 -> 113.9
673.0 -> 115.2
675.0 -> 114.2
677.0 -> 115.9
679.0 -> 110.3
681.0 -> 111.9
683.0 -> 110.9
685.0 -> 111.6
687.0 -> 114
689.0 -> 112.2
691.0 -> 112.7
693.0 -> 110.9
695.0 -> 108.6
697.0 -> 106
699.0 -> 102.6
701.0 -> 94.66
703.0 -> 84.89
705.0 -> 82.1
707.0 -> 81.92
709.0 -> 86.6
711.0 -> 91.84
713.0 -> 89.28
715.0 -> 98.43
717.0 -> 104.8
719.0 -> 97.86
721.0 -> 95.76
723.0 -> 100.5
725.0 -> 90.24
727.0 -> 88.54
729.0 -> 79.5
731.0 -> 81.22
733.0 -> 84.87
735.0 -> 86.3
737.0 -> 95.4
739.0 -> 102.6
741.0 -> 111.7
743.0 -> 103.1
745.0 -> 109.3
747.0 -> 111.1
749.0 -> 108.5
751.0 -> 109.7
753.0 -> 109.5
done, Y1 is -4.92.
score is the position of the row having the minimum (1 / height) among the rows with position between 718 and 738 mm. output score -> 723.0 mm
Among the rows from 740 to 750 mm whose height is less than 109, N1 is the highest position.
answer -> 749.0 mm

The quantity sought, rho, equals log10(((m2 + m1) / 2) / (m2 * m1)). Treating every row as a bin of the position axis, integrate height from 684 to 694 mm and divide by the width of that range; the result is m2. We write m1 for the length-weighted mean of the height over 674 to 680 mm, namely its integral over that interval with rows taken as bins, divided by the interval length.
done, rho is -2.05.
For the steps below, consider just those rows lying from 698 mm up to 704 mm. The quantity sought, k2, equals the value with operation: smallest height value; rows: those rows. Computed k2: 84.89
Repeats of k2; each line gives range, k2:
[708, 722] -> 86.6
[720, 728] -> 88.54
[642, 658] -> 102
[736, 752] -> 95.4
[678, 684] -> 110.3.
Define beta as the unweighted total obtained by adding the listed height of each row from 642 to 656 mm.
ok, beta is 743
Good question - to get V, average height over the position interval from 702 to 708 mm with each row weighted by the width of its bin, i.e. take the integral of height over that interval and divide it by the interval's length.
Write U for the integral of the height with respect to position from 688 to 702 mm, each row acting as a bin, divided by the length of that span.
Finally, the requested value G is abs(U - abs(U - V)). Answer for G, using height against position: 83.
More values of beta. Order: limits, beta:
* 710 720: 482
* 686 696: 558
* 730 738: 348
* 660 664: 212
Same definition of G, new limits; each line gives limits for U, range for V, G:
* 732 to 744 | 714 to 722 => 95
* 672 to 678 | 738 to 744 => 106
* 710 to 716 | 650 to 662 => 80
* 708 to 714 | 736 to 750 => 73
